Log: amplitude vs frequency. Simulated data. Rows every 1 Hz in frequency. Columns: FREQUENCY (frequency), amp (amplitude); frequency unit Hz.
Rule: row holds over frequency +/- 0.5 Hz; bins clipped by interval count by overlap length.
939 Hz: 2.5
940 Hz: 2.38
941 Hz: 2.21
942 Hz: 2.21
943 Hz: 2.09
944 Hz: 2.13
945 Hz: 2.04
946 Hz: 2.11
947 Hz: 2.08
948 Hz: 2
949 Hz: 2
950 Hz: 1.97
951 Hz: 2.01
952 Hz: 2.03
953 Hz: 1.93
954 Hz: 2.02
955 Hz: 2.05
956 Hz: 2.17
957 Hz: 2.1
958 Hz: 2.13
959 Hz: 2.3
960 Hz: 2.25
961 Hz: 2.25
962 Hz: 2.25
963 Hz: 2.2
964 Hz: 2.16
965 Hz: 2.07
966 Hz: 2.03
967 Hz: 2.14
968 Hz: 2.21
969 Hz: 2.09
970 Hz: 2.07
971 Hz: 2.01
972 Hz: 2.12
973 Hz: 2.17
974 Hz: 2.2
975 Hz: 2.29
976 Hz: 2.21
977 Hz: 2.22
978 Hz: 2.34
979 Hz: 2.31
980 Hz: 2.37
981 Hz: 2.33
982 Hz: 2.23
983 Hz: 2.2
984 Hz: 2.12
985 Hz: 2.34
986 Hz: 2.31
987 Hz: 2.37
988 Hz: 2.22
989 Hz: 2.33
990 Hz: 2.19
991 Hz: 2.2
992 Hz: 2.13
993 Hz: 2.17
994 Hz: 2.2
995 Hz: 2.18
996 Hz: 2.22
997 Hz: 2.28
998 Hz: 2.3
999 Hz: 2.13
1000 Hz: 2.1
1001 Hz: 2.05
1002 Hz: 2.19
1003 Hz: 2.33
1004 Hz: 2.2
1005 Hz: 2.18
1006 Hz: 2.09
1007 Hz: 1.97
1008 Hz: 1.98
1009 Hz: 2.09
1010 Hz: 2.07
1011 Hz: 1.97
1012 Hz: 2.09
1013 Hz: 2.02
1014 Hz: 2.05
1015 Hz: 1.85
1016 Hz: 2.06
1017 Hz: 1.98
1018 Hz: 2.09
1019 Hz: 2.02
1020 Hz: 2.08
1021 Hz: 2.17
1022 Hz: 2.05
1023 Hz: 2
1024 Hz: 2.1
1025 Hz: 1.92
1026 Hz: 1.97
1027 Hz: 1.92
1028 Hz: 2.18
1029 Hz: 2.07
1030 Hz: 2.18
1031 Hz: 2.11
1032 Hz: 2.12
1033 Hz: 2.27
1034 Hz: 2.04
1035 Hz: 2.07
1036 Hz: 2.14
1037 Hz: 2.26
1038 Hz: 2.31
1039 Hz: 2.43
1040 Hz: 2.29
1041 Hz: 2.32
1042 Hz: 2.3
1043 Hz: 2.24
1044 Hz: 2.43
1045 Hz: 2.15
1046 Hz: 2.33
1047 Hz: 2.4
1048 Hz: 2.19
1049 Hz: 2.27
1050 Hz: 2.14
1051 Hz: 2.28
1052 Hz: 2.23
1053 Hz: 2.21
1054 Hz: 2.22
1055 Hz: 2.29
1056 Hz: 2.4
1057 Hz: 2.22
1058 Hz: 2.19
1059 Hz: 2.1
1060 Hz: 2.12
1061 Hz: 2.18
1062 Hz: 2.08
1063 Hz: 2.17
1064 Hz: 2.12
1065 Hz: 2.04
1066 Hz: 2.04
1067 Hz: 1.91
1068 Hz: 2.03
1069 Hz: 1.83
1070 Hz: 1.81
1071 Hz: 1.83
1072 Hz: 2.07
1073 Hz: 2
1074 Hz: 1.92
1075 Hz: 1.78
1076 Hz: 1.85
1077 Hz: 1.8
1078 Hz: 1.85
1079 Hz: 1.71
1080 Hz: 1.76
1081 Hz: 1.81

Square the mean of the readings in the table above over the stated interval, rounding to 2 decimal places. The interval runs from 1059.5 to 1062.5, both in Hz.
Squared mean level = 4.52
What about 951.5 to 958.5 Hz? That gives 4.25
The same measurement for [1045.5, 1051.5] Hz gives 5.15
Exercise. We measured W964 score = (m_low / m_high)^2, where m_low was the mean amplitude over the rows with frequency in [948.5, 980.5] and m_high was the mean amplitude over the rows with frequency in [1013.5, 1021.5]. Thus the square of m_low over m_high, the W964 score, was 1.11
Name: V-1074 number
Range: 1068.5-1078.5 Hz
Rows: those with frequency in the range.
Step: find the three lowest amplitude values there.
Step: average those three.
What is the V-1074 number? 1.80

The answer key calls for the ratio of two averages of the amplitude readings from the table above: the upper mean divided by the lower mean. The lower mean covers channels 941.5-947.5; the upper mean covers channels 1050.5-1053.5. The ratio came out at 1.06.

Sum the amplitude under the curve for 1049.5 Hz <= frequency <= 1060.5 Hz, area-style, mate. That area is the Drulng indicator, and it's 24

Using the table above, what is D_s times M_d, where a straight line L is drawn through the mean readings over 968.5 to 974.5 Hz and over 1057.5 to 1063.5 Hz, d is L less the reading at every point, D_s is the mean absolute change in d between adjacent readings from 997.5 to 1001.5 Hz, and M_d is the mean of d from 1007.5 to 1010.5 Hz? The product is 0.0064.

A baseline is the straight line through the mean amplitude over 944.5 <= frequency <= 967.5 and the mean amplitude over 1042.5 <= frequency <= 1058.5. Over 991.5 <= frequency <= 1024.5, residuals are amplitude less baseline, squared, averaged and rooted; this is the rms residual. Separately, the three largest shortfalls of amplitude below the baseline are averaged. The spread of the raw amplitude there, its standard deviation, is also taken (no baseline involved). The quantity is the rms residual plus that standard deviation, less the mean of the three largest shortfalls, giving -0.02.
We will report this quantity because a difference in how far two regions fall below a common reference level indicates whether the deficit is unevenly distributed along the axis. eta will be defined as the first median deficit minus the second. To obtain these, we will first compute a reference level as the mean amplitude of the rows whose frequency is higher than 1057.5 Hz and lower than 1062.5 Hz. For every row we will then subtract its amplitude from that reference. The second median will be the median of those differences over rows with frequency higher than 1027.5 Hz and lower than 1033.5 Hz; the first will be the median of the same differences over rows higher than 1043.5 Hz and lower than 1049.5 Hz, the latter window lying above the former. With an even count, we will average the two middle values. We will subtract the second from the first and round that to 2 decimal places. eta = -0.15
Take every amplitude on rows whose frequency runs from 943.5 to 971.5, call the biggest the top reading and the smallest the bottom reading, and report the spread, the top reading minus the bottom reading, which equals 0.37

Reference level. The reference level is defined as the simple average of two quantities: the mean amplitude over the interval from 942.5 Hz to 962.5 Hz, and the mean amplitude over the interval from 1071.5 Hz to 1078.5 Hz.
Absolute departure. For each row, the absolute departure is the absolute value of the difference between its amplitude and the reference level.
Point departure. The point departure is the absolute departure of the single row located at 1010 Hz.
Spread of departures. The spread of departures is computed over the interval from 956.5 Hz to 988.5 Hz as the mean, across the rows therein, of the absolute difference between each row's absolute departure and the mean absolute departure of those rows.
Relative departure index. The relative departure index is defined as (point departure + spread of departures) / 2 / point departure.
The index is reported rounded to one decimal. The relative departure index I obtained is 1.0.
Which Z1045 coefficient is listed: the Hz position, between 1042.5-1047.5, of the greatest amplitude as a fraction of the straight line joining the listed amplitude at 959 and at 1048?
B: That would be 1044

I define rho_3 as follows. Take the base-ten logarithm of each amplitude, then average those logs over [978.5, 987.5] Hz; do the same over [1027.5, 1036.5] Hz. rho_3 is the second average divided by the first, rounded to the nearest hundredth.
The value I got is 0.91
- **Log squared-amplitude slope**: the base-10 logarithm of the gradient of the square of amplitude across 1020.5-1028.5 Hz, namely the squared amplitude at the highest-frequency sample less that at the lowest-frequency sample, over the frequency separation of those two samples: -2.2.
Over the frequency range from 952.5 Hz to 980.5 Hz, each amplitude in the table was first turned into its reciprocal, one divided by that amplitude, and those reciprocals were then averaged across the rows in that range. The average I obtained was 0.463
